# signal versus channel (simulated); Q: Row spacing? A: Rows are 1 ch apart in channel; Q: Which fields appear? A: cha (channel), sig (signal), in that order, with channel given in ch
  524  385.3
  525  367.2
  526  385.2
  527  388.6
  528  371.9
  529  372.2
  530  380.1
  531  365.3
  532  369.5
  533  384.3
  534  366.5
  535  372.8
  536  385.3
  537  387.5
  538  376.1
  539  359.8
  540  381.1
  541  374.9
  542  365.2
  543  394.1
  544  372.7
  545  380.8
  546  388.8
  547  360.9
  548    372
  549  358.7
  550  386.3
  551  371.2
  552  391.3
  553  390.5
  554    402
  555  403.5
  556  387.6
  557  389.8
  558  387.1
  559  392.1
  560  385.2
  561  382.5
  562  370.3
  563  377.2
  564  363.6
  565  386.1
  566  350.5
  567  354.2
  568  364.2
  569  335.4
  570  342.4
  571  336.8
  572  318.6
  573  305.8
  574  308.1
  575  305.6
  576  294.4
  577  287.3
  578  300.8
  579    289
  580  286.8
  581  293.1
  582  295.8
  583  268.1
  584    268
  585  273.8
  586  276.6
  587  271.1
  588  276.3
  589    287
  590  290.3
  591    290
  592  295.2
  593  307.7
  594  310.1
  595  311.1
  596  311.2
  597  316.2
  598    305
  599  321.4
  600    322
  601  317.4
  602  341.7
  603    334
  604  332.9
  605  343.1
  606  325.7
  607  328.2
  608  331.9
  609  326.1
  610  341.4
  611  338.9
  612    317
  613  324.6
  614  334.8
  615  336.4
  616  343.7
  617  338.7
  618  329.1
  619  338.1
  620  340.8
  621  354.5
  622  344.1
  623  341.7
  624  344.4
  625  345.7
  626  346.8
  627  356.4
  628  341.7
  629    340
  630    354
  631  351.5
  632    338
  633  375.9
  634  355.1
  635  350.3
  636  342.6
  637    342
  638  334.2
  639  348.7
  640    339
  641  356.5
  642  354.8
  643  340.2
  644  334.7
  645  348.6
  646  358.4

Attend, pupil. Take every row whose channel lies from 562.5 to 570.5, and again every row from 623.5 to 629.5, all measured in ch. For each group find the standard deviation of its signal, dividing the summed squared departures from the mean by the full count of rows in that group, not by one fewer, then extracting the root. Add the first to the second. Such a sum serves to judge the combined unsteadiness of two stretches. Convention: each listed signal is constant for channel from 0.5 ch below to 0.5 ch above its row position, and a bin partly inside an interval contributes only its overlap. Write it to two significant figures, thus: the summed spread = 21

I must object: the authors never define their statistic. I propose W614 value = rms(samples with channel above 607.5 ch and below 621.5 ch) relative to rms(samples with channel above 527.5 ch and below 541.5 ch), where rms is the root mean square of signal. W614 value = 0.90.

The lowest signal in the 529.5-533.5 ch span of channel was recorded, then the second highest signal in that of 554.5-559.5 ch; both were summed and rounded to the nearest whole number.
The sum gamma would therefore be 757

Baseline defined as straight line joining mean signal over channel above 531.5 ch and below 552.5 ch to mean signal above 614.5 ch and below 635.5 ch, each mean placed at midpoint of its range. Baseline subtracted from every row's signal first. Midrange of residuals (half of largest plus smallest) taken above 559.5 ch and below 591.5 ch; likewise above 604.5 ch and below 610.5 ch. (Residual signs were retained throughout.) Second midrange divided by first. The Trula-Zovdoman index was 0.50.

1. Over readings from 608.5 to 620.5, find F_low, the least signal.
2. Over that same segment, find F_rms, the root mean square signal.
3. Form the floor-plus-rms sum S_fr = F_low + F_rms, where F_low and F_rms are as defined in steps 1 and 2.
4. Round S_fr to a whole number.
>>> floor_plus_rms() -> 651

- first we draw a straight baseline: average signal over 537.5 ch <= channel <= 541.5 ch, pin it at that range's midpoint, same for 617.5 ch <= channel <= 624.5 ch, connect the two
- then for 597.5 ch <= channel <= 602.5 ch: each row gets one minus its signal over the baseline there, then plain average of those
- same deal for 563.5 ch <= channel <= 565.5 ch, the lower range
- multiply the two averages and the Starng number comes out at -0.003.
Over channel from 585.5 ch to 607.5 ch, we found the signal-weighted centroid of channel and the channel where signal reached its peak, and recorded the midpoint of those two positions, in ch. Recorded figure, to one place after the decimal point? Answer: 600.9 ch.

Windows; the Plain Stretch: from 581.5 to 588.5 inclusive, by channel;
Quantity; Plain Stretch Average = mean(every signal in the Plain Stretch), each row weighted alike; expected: 276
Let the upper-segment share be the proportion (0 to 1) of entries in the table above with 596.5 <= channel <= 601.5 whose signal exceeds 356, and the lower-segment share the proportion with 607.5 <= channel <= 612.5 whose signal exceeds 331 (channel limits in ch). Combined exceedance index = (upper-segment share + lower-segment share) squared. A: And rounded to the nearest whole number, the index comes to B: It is 0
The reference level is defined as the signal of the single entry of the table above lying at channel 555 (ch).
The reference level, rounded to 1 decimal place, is 403.5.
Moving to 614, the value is 334.8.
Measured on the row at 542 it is 365.2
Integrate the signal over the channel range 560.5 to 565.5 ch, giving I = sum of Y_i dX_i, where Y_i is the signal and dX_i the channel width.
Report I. 1880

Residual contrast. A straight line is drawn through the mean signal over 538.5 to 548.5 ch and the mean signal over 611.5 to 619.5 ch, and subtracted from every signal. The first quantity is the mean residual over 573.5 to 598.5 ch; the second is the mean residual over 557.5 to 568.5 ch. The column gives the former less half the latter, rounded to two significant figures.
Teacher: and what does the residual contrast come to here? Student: -63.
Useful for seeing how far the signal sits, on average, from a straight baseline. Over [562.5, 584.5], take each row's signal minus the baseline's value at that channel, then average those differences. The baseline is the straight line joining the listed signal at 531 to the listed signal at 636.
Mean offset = -36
